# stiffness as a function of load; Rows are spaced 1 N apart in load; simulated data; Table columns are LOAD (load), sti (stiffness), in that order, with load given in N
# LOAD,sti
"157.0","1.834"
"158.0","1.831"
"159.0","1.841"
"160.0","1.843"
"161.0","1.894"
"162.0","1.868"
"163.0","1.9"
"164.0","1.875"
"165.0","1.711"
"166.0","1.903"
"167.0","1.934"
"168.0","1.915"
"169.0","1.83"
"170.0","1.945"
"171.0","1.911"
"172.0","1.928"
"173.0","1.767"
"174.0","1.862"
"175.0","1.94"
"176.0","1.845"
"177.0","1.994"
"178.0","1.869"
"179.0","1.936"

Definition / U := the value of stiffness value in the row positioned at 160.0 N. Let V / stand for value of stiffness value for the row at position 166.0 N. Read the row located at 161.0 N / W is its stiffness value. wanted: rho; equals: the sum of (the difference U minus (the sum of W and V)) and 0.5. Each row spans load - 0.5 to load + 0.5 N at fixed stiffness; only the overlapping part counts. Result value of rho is -1.454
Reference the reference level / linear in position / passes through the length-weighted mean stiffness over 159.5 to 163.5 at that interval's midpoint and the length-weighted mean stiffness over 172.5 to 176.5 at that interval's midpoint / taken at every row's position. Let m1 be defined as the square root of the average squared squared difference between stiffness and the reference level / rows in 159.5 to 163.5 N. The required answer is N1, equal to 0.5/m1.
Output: 670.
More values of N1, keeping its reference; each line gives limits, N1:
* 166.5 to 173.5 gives 101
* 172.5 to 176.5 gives 91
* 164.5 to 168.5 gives 39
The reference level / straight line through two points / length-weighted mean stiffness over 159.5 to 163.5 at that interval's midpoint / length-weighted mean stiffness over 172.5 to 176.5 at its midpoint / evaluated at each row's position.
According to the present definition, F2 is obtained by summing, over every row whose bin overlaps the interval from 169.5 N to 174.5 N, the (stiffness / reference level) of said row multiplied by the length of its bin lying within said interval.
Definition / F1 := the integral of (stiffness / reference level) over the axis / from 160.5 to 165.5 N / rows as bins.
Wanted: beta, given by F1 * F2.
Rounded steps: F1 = 4.94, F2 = 5.07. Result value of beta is 25.01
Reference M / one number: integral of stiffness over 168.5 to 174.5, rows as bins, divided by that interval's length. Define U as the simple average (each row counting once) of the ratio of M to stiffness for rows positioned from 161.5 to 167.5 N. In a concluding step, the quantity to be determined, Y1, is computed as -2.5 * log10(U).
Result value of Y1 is -0.007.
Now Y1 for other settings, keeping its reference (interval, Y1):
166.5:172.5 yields 0.021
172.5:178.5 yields 0.002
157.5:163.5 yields -0.007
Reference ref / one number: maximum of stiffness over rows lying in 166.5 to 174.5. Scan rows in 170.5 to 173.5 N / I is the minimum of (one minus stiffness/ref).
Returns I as 0.0087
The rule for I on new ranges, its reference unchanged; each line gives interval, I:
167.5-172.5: 0.0000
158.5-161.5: 0.0262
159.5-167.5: 0.0057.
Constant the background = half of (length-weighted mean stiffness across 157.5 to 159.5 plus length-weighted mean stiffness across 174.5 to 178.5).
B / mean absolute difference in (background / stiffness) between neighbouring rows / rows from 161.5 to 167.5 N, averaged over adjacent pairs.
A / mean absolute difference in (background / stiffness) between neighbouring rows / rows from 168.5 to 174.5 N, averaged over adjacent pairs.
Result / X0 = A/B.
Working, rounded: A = 0.046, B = 0.050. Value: 0.9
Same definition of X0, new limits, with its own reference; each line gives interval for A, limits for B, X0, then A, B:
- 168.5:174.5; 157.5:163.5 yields 3.5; 0.046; 0.013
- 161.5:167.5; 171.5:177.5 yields 0.8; 0.050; 0.062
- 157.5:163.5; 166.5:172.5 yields 0.5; 0.013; 0.028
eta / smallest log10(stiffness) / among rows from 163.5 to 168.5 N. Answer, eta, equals 0.233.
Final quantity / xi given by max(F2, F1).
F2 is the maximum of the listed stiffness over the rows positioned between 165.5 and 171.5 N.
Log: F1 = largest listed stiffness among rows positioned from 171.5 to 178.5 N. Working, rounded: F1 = 1.994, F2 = 1.945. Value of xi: 1.99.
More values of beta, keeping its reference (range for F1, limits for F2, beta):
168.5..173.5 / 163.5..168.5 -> 25.21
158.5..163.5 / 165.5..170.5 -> 25.44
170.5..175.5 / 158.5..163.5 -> 25.24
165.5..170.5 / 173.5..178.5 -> 26.25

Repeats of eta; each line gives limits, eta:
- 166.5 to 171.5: 0.262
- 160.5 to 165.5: 0.233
